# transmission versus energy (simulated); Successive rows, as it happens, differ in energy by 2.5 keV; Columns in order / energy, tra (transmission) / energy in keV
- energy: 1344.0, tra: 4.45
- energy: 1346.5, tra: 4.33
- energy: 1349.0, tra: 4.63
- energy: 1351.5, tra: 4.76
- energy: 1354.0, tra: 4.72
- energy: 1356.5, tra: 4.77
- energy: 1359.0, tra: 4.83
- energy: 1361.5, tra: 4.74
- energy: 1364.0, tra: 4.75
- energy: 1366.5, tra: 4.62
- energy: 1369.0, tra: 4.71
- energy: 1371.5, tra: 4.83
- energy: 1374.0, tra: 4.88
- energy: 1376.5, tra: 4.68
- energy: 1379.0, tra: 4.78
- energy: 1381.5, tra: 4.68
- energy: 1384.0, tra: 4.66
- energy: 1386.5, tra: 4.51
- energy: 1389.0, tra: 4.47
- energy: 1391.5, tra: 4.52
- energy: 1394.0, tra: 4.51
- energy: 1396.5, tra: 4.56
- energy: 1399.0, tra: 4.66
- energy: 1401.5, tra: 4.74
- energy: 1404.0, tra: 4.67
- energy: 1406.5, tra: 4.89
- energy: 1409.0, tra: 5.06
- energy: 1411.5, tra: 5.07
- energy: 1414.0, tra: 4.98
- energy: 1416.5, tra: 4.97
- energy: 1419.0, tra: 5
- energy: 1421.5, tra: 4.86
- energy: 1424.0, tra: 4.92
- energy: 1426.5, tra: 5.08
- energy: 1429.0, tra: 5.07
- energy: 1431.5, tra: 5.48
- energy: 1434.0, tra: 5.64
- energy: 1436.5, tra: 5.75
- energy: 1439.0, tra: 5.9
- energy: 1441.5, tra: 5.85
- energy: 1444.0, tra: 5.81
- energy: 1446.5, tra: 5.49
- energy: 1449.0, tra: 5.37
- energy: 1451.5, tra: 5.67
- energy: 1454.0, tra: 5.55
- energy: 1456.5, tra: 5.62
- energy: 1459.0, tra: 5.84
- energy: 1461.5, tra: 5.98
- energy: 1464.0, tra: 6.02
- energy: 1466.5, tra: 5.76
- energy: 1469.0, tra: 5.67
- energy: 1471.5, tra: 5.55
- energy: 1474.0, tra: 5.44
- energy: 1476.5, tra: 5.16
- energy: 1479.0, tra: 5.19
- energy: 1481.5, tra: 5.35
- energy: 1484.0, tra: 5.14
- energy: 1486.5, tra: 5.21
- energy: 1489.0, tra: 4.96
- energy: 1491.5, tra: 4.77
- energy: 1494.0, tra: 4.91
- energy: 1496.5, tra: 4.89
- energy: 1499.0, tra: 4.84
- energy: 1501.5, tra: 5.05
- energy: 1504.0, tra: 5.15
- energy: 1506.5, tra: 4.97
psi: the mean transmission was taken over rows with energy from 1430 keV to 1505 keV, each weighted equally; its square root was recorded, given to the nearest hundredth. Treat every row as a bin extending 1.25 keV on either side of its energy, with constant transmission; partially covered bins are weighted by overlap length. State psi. 2.33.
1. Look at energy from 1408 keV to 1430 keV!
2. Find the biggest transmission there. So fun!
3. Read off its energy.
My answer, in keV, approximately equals 1426.5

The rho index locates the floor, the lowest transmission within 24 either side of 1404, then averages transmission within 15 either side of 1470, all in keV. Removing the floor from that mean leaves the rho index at 1.09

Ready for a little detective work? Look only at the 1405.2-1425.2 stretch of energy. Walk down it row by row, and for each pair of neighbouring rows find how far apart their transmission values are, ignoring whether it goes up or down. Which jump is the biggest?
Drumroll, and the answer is 0.17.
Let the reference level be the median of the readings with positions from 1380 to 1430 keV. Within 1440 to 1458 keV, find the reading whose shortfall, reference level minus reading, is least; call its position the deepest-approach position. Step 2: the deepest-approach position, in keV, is 1441.5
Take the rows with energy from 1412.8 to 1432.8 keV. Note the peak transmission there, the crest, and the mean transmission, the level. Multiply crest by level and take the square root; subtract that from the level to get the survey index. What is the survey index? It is -0.21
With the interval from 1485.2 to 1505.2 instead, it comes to -0.12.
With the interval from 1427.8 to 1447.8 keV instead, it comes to -0.14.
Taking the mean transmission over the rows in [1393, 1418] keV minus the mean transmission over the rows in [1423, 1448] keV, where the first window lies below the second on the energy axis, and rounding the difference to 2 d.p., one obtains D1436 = -0.69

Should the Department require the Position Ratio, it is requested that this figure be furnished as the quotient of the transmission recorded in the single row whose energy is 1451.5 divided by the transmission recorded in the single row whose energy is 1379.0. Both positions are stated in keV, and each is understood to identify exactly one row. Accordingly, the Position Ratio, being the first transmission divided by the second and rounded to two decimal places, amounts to 1.19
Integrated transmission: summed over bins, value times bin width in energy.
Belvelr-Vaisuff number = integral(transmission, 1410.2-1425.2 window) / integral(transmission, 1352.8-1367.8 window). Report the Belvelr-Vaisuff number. 1.05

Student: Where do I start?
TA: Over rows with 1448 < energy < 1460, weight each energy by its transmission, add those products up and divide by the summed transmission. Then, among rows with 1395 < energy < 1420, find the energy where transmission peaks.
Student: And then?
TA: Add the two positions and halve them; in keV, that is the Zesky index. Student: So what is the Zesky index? 1432.8 keV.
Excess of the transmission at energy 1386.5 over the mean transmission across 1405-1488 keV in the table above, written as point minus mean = -0.89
